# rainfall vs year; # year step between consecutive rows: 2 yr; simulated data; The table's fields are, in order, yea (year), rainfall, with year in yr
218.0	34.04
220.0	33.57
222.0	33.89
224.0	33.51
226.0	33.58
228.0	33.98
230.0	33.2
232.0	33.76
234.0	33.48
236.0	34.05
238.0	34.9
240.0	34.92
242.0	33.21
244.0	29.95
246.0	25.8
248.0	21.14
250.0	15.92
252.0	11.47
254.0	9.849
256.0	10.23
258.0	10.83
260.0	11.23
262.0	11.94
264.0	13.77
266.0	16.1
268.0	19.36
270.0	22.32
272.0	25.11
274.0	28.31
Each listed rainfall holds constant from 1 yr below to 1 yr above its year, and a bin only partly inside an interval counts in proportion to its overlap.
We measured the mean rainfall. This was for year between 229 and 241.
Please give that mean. 34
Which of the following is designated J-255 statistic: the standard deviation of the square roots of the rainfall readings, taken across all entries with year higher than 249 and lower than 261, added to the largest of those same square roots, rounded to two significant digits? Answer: 4.3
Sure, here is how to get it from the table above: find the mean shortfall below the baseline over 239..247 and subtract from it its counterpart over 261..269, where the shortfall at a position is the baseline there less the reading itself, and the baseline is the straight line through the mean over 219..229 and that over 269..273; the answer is -11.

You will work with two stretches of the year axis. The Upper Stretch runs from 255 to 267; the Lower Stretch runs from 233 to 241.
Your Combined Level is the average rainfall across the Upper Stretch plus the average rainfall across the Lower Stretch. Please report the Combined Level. 47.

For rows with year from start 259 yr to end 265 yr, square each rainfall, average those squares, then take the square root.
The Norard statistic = 12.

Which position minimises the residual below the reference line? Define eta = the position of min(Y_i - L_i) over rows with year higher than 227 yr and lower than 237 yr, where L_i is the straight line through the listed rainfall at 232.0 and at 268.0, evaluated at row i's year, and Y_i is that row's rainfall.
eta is 228.0 yr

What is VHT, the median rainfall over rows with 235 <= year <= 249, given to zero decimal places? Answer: 33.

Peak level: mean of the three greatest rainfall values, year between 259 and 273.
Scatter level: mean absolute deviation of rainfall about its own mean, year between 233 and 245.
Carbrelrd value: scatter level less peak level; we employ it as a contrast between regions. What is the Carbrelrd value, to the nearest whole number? -21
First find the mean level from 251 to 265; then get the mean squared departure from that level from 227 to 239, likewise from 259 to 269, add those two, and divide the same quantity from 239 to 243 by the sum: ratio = 1.0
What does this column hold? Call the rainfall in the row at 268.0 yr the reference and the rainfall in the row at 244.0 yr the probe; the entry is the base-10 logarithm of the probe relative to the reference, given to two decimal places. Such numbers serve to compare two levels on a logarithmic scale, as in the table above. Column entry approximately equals 0.19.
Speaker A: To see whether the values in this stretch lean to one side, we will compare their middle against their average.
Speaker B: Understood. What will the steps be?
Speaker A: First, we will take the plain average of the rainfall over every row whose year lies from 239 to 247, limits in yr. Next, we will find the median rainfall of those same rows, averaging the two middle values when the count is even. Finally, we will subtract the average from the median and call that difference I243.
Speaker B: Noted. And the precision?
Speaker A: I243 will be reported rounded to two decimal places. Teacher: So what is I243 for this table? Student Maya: 0.61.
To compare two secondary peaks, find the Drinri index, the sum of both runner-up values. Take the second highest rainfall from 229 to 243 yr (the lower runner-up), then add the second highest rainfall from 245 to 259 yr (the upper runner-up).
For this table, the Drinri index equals 56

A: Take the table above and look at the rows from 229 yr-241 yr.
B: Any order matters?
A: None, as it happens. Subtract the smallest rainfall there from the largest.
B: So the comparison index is 1.7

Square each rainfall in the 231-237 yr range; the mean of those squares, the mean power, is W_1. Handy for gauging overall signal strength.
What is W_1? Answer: 1140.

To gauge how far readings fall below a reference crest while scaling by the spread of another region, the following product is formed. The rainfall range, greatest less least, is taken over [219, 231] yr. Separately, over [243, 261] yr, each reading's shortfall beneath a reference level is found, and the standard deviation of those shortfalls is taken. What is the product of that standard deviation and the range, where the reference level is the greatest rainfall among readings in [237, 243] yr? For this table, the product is 6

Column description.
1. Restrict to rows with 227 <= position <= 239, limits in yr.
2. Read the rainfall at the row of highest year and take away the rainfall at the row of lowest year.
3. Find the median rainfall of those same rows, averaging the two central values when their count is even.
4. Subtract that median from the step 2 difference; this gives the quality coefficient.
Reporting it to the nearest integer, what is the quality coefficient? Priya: -33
